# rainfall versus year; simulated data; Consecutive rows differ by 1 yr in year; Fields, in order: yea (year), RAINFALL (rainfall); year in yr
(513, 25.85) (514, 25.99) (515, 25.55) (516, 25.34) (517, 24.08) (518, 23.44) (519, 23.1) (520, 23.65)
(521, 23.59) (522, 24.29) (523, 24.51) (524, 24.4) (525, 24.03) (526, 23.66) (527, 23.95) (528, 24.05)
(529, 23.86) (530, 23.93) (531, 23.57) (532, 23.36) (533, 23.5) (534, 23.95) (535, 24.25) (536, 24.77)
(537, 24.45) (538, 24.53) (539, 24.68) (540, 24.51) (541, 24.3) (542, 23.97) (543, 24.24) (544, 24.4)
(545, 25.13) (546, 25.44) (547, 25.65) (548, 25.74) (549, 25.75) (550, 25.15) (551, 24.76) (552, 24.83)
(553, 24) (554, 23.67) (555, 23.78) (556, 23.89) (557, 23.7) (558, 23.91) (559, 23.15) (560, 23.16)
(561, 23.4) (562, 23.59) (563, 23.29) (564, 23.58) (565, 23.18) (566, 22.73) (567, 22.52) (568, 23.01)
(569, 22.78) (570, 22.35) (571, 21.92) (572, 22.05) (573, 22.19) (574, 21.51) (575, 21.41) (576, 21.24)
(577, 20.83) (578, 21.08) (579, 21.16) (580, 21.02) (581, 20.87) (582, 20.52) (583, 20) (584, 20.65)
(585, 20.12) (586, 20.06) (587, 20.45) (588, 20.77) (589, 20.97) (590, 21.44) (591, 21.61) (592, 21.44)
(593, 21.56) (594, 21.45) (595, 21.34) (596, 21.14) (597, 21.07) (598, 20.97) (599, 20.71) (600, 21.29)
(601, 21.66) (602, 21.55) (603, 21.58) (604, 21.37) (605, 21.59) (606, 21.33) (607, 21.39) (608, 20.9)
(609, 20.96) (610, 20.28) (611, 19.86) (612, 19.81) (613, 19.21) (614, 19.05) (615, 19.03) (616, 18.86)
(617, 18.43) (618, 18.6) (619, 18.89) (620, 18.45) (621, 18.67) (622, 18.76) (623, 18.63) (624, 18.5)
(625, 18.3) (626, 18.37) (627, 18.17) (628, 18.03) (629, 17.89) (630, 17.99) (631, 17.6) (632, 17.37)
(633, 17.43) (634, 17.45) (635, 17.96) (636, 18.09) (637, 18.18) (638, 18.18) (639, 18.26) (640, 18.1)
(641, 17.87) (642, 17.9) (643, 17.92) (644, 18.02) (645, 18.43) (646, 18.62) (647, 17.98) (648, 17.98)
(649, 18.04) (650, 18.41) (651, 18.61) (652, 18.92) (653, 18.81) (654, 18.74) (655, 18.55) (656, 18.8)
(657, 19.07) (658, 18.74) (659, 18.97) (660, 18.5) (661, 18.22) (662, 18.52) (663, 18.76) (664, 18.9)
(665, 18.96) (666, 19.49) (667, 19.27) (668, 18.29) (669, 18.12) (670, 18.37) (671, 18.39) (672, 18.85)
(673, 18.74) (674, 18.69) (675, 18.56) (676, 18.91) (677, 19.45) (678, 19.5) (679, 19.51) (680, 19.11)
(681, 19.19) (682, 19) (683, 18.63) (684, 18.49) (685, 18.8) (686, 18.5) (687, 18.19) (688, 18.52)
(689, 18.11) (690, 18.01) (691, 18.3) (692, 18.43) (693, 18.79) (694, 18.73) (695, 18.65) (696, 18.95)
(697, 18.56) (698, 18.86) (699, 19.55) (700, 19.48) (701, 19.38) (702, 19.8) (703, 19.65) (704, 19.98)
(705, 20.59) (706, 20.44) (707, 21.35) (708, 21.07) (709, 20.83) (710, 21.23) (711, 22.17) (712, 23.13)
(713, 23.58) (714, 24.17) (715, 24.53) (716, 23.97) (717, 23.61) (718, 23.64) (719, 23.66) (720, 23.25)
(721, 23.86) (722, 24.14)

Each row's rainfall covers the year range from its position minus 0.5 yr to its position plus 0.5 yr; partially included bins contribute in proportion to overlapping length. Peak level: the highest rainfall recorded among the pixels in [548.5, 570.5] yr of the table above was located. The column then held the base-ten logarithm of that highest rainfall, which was 1.411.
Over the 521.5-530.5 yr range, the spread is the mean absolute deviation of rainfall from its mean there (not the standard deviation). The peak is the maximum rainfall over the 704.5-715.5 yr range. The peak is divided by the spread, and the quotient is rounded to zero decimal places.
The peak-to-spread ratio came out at 113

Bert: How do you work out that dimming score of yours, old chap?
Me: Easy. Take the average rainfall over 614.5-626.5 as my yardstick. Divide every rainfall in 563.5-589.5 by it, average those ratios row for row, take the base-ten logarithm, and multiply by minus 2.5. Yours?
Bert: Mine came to -0.156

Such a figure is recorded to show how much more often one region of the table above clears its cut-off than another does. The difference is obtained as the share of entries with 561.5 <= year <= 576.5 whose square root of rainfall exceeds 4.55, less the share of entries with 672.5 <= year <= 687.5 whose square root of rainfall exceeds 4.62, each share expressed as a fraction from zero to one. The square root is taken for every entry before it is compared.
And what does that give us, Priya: 1.0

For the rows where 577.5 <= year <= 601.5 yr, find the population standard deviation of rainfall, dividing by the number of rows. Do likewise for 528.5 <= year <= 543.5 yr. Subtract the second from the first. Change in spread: 0.06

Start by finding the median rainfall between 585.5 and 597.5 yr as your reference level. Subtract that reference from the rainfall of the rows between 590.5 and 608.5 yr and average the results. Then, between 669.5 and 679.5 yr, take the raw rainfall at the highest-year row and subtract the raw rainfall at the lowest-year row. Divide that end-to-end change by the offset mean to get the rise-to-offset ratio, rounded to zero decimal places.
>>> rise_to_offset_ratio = 13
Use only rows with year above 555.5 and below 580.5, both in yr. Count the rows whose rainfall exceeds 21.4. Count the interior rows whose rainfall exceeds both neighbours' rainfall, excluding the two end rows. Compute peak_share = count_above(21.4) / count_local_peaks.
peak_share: 3.3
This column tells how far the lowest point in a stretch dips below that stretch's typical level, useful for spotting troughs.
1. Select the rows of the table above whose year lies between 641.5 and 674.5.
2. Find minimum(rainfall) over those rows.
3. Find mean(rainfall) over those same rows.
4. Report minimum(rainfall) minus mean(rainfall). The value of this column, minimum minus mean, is -0.66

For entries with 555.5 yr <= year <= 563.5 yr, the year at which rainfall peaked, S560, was 558 yr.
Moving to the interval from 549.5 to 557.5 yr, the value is 550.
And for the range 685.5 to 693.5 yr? 693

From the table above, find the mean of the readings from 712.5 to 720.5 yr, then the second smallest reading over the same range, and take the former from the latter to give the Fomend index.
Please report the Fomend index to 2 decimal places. -0.22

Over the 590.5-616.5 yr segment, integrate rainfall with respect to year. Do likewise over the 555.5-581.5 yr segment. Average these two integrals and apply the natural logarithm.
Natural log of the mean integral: 6.33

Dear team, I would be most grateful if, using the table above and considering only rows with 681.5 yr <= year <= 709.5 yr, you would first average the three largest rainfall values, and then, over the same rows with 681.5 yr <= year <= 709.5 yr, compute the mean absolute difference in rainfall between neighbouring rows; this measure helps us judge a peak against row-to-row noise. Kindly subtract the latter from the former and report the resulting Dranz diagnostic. 20.8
